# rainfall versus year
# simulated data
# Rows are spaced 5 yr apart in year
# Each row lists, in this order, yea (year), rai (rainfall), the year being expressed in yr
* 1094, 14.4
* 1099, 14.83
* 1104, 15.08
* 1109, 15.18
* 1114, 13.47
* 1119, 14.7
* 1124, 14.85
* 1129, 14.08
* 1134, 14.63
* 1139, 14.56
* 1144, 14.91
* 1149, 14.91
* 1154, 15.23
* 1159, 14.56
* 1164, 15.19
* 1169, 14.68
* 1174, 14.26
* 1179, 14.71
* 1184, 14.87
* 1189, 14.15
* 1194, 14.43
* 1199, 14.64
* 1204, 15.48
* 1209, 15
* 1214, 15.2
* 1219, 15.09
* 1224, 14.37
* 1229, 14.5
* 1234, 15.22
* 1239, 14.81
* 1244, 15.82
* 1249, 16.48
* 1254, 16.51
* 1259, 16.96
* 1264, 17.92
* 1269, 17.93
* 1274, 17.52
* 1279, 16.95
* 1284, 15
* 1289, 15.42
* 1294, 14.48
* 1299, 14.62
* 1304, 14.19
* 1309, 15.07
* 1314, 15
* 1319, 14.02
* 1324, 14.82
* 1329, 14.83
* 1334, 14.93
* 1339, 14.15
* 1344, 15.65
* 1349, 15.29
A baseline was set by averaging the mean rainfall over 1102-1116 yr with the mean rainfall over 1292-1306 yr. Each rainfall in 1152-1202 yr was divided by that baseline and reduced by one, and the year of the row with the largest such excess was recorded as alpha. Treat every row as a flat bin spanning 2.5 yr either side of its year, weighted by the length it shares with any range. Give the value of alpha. 1154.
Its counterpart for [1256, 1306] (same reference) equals 1269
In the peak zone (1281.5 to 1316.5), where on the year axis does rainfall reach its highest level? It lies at 1289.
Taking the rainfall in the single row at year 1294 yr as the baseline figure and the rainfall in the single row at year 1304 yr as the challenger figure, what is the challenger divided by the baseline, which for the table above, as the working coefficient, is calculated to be 0.98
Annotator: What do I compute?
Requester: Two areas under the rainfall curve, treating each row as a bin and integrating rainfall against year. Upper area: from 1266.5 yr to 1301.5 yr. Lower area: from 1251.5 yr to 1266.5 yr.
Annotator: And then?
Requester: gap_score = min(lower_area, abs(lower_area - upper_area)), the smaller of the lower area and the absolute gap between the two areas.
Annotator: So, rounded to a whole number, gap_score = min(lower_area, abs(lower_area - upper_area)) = 257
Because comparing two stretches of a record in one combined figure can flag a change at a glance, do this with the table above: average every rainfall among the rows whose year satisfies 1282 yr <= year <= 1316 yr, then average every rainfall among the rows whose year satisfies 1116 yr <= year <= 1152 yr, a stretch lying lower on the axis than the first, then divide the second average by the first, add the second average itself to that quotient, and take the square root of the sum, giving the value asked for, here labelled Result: 3.96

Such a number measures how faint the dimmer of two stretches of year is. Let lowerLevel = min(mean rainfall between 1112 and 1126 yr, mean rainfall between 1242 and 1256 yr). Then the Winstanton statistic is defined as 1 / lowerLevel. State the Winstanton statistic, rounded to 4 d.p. 0.0697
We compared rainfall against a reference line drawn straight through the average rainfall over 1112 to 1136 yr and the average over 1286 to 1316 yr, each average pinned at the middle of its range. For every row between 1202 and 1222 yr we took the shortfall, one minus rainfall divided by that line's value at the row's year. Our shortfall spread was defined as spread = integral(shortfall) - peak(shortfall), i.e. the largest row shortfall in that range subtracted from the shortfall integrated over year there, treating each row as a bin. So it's -0.8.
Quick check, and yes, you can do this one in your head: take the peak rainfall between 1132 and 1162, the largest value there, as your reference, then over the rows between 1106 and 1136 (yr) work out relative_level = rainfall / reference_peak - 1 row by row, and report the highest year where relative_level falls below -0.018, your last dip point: 1134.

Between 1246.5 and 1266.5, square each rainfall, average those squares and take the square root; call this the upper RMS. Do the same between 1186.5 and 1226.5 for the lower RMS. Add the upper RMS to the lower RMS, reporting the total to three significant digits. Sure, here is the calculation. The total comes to 31.8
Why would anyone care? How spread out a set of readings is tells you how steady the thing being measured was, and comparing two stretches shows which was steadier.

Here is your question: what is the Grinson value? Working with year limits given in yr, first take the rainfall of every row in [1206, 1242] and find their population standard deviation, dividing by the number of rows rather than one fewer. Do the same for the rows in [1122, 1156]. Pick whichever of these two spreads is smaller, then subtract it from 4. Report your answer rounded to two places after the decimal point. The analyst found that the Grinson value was 3.69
